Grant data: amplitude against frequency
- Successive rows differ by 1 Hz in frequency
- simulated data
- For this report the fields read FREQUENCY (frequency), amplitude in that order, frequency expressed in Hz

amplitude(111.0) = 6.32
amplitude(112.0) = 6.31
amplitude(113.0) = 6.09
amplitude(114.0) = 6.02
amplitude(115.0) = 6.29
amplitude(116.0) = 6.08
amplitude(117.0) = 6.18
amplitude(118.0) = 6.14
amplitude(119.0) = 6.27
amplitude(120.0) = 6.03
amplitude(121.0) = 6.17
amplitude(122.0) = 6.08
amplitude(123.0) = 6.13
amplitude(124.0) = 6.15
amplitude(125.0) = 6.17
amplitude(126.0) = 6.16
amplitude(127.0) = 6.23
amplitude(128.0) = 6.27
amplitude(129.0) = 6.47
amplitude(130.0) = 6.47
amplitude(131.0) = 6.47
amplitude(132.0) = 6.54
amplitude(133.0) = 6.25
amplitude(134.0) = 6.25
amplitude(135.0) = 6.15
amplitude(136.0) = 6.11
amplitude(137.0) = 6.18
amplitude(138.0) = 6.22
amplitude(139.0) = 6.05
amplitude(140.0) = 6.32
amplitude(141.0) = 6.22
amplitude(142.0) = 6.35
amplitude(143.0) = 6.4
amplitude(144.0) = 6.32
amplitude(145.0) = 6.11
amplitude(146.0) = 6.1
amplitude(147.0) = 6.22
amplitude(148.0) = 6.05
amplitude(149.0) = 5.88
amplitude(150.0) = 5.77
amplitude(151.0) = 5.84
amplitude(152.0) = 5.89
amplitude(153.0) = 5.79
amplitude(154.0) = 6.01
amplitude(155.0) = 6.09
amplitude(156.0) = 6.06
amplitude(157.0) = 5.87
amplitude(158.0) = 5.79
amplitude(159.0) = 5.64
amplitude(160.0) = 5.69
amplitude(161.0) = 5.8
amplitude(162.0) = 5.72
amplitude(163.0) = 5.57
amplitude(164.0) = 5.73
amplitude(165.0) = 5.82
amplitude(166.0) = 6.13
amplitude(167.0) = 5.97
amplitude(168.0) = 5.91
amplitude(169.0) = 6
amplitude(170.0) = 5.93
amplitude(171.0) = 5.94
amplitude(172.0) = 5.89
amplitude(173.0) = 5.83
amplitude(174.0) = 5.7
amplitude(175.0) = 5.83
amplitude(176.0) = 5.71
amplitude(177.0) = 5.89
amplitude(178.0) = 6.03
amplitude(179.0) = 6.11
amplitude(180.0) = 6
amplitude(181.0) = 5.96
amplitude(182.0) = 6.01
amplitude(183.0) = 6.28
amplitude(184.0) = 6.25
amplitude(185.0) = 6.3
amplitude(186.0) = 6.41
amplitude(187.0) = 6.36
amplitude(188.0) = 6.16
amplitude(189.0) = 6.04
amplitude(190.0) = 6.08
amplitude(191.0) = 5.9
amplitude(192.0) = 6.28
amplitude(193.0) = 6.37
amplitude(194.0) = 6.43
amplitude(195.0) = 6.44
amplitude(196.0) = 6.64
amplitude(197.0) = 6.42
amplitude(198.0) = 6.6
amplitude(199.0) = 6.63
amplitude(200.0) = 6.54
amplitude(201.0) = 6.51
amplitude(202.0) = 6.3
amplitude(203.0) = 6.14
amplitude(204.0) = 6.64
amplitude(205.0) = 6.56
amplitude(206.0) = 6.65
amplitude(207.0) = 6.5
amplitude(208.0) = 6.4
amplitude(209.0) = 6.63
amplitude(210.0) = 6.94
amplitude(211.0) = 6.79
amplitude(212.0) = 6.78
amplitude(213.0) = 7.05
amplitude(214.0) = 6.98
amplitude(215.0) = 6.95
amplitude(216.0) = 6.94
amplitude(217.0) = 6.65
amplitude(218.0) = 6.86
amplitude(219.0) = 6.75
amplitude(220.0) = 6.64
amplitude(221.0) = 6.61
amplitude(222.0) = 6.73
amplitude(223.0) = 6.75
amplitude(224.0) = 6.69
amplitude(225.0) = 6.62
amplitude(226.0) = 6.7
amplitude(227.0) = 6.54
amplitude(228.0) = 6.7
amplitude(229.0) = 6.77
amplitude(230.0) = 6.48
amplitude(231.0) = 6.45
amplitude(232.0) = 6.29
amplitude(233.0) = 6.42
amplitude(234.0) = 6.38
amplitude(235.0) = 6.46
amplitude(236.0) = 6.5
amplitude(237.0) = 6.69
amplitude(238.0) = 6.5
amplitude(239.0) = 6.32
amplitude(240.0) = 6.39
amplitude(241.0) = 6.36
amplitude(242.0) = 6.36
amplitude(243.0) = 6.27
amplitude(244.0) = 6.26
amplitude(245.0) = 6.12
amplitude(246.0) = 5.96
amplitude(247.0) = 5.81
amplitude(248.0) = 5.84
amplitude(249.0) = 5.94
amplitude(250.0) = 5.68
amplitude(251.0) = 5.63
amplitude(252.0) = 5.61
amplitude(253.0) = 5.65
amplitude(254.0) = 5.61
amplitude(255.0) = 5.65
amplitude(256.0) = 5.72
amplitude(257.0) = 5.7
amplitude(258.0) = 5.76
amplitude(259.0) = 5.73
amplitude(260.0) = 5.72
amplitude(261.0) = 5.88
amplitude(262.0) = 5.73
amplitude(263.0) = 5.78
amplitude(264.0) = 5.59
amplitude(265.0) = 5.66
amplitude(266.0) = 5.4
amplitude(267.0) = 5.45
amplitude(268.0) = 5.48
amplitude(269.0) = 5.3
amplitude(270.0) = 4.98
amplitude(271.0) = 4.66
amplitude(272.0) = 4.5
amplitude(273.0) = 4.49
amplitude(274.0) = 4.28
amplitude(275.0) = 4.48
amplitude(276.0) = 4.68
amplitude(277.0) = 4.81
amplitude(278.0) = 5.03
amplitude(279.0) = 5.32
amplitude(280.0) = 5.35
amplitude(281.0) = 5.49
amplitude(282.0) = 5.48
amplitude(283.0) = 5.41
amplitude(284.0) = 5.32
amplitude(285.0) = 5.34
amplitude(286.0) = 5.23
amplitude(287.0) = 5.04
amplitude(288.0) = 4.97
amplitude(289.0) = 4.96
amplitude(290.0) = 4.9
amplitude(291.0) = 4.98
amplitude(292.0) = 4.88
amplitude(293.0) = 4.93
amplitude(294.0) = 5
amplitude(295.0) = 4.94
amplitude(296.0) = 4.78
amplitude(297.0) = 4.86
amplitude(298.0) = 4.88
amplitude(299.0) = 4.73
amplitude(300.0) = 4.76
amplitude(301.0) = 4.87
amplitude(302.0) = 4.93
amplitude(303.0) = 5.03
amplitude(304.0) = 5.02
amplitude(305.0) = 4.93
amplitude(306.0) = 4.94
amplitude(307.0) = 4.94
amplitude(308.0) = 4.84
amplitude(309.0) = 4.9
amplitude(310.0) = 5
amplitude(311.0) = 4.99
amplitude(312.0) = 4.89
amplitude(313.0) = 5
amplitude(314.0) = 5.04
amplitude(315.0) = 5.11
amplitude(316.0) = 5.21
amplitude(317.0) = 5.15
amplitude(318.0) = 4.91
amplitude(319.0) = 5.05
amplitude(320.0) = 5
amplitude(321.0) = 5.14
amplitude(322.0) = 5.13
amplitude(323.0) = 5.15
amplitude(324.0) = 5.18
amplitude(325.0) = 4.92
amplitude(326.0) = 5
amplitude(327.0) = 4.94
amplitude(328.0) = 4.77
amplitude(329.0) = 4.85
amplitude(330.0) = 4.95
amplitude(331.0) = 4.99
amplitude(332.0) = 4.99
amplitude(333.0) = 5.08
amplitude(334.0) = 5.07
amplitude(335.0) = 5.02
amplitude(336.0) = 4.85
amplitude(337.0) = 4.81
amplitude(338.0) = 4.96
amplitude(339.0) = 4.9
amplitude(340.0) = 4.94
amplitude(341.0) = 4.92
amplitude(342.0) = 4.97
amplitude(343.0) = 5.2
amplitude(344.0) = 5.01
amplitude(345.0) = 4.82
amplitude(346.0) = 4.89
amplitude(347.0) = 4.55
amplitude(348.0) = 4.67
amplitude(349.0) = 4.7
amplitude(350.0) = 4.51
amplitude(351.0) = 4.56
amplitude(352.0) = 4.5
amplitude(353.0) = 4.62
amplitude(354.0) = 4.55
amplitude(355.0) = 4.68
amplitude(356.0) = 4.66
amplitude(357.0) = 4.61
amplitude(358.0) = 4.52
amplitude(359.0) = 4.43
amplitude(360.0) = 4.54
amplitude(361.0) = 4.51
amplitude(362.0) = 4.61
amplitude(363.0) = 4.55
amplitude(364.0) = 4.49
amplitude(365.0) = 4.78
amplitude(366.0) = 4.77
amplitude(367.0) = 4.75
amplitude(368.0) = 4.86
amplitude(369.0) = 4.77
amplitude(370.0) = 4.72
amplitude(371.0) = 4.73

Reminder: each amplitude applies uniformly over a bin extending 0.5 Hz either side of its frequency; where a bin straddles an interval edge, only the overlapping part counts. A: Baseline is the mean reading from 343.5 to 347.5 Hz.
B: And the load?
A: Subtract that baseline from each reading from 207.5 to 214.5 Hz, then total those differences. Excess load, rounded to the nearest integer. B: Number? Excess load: 14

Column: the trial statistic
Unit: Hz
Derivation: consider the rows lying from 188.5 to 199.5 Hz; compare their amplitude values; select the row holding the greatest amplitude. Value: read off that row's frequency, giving 196.0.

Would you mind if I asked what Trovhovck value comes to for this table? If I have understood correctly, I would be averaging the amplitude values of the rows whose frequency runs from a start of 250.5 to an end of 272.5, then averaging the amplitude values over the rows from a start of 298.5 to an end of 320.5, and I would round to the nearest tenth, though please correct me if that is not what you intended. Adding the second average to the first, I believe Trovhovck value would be 10.5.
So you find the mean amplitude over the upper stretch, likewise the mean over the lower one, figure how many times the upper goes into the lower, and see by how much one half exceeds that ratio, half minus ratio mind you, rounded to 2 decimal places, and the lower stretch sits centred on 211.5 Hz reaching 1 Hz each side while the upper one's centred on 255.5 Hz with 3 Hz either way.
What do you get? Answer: -0.69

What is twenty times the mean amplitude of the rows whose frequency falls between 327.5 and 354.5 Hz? 97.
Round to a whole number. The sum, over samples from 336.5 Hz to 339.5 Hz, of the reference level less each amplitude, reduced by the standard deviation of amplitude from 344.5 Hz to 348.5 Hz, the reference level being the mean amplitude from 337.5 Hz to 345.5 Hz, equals 0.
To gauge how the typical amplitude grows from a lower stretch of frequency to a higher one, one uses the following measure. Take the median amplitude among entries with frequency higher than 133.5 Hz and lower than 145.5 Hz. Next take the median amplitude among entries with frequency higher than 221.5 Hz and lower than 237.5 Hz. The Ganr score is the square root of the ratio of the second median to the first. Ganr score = 1.03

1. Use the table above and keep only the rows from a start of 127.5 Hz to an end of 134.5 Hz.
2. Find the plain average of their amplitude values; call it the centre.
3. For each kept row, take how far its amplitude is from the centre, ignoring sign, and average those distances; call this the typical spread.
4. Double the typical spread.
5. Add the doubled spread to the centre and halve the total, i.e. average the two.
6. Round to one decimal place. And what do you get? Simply 3.3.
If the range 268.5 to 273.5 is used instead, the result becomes 2.7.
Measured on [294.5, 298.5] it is 2.5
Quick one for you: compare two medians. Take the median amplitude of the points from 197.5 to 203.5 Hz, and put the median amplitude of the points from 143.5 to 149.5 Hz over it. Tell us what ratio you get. 0.9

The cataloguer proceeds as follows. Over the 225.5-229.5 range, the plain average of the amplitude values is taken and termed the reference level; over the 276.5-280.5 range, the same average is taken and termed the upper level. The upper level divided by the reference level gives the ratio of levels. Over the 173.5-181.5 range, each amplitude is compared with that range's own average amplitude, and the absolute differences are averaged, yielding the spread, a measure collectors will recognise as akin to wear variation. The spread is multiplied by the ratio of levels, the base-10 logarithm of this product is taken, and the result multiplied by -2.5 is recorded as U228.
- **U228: 2.6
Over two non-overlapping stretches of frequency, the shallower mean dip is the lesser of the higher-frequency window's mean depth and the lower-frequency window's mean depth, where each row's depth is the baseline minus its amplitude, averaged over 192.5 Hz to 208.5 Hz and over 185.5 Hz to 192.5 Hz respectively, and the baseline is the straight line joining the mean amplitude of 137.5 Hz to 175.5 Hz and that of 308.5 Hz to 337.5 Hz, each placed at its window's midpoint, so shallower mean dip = -0.8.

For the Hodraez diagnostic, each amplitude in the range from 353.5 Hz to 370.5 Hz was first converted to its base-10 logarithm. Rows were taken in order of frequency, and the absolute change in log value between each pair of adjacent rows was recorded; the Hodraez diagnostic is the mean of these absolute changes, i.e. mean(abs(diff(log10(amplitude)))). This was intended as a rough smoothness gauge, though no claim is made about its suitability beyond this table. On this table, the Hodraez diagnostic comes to 0.008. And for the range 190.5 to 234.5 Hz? 0.009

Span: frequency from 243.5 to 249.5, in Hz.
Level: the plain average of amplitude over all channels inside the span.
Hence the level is 6.0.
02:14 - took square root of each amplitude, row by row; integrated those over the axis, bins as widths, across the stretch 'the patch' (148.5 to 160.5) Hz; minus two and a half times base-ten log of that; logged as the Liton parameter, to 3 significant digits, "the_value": -3.66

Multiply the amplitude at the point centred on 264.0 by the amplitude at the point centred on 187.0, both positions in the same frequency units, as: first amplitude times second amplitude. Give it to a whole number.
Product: 36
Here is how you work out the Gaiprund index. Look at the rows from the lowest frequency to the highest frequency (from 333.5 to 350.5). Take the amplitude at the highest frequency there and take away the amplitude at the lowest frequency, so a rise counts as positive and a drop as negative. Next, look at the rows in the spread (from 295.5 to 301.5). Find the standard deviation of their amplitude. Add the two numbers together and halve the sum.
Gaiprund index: -0.25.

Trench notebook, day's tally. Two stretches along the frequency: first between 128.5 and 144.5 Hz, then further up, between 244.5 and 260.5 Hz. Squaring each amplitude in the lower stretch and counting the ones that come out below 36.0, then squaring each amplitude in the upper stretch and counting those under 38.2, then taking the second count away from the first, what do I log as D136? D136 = -16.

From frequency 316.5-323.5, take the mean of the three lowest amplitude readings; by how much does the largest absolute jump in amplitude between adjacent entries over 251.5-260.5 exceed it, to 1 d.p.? -4.9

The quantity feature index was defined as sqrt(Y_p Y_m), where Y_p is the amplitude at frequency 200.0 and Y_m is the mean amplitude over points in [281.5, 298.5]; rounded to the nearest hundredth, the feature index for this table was 5.75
